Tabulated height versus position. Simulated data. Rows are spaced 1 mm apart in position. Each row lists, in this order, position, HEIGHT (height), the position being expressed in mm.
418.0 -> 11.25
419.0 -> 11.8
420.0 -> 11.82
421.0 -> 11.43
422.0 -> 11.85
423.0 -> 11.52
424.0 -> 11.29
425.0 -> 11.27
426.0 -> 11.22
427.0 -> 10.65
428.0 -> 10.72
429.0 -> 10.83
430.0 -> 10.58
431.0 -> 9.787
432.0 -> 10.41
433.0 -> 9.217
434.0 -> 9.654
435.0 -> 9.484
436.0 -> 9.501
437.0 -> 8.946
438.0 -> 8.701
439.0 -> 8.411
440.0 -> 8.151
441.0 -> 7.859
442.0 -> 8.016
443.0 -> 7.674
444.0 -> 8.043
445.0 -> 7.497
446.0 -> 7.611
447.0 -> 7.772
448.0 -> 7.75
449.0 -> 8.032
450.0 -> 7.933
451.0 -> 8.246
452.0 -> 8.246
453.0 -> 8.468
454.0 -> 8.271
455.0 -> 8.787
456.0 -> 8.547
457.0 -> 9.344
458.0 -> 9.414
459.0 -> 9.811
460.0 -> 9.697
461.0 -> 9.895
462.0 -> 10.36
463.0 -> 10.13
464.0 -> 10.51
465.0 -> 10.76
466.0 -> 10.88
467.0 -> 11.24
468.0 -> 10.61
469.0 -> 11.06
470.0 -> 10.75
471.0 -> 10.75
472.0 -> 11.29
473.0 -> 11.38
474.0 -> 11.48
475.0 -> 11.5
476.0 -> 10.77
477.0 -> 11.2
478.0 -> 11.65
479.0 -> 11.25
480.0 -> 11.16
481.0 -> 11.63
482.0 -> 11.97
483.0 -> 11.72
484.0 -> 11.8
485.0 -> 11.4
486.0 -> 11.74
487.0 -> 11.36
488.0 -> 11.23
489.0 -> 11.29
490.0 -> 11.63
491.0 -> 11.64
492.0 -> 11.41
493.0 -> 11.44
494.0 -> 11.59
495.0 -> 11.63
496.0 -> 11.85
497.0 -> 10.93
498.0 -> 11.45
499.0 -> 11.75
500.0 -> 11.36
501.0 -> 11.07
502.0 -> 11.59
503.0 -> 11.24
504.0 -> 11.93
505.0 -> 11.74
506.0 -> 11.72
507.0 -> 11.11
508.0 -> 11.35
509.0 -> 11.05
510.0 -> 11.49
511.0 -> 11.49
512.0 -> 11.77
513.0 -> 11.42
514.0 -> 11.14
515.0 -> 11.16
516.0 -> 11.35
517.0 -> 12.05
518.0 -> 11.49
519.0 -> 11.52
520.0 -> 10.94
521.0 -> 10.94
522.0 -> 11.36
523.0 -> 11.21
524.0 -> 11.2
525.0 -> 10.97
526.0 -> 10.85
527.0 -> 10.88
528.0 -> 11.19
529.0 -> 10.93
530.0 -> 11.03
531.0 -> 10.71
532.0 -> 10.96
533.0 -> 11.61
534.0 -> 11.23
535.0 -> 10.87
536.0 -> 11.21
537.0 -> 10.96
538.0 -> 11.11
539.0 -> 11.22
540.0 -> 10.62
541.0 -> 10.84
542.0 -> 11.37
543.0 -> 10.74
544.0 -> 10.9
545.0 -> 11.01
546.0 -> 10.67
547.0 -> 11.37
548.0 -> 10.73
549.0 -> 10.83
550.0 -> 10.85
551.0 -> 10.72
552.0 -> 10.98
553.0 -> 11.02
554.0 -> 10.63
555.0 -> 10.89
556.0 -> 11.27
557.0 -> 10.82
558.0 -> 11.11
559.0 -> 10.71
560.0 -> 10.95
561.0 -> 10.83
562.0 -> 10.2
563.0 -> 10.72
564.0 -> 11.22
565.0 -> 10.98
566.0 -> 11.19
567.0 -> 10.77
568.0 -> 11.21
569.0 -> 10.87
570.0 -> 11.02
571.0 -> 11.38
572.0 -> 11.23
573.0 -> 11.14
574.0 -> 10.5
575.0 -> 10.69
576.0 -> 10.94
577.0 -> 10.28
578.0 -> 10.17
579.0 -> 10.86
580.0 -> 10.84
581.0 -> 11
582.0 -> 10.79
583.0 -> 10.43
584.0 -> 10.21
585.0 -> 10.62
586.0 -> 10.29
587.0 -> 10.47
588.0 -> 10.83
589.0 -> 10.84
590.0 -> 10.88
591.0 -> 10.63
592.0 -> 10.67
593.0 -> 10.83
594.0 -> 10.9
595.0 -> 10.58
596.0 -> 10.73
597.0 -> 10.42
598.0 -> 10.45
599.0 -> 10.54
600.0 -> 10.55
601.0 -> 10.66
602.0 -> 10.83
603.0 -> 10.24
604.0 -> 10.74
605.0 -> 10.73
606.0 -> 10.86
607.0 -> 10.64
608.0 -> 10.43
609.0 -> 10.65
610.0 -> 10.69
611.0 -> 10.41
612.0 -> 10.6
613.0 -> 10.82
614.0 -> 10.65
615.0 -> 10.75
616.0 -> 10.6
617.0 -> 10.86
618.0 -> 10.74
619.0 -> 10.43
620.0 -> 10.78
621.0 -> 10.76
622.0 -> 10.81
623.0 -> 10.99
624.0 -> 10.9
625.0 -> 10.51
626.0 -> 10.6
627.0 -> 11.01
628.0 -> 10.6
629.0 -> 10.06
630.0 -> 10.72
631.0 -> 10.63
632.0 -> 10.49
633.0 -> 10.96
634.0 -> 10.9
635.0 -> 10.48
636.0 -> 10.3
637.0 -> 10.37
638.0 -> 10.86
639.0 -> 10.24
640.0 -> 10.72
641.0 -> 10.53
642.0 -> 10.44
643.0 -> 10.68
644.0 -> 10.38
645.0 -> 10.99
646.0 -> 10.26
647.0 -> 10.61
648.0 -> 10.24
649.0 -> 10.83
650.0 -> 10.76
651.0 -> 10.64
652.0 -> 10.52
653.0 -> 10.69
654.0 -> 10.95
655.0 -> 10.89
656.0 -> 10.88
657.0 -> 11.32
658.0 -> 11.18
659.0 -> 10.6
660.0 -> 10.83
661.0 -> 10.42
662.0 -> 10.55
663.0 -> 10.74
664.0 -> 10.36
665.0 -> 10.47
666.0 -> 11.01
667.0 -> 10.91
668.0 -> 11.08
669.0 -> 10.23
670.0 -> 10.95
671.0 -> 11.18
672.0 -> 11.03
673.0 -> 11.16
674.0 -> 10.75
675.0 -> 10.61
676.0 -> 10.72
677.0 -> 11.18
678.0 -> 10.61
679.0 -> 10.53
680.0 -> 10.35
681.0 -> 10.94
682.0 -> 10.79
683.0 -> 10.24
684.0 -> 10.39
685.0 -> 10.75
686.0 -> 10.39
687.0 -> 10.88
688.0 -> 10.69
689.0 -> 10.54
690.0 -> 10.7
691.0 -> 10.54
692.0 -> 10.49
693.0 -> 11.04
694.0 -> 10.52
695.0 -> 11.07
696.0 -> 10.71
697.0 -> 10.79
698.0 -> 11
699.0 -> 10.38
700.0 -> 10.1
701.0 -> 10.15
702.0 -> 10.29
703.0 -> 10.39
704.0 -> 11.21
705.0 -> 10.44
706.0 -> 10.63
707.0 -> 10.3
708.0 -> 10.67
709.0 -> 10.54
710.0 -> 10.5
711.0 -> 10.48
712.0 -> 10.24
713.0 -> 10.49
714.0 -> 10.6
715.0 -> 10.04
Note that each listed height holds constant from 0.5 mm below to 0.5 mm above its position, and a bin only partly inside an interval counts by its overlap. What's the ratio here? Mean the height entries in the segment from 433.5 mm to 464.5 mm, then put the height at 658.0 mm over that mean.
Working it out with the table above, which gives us 1.28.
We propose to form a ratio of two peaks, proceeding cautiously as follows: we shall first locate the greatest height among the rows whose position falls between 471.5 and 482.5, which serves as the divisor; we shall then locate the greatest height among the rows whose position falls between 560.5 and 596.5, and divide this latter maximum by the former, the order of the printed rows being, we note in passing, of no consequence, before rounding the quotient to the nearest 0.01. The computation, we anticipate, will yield 0.95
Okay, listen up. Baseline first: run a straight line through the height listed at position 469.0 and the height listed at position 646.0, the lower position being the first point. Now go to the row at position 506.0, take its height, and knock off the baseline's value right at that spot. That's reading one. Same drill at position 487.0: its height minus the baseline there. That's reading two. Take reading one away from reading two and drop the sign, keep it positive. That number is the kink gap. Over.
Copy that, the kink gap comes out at 0.4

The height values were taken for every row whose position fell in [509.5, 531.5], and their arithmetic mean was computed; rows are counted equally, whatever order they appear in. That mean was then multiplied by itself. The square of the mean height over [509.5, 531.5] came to 126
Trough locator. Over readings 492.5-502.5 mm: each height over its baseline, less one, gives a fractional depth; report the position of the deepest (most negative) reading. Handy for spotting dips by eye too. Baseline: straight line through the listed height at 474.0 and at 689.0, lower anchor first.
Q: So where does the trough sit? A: 497.0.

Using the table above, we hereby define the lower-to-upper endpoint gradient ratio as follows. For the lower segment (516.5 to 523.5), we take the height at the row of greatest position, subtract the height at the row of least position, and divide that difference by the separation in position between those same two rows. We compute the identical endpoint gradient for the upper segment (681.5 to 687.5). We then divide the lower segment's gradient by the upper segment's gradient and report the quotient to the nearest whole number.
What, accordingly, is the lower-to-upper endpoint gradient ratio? -8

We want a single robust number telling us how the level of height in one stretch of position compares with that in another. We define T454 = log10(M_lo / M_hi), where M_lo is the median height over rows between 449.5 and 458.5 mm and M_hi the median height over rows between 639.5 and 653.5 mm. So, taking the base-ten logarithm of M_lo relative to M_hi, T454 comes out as -0.10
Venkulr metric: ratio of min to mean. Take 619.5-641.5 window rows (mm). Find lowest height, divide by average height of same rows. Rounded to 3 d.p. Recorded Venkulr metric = 0.945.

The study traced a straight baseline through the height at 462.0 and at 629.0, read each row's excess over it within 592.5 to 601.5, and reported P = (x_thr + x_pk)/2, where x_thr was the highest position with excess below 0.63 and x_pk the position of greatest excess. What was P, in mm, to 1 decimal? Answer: 597.5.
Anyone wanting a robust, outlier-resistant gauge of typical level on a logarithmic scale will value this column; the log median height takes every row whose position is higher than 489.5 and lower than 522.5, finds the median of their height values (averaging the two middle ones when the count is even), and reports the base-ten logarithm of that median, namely 1.06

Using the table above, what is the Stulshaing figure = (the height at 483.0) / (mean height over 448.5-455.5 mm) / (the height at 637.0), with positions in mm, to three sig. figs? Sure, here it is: 0.136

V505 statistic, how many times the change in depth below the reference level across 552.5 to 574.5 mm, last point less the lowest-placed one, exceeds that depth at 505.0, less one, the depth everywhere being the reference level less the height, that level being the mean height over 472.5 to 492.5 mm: -2.9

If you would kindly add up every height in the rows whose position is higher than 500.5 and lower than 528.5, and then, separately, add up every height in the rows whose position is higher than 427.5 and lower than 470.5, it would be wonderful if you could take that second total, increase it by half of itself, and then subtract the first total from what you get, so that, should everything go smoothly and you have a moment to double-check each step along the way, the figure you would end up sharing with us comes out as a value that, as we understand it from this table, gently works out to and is 279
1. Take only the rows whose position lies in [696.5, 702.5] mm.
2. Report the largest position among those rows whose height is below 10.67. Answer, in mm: 702.0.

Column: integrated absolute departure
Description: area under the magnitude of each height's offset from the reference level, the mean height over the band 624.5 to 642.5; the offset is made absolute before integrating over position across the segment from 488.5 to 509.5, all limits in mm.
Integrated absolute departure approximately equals 19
